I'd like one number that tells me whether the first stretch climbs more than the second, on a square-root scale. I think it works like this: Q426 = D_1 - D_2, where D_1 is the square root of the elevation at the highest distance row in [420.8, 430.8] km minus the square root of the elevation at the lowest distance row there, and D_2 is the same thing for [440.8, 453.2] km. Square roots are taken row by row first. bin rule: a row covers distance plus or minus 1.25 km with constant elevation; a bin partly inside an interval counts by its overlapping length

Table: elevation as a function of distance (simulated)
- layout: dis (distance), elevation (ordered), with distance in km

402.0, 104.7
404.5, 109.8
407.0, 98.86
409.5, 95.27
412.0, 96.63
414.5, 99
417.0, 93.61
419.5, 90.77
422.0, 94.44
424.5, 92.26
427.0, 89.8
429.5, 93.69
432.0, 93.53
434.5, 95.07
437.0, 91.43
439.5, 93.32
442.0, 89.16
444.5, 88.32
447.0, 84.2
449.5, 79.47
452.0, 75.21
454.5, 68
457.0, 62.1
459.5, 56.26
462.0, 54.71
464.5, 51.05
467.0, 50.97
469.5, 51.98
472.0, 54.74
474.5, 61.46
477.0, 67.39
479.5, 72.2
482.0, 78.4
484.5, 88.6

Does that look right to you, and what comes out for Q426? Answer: 0.7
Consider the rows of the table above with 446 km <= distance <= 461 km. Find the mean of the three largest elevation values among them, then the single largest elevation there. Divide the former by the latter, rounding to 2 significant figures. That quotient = 0.95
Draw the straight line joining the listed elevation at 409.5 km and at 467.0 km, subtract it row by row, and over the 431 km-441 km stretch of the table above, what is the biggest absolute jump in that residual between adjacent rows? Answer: 3.8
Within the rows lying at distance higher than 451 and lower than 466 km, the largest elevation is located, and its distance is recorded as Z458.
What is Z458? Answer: 452.0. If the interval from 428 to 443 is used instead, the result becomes 434.5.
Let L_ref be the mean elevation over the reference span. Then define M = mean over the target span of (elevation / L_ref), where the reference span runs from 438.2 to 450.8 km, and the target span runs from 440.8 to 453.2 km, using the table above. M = 0.96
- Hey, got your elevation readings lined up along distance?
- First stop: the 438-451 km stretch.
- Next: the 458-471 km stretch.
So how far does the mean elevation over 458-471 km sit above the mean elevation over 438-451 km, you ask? -34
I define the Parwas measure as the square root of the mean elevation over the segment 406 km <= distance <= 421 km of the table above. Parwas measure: 9.78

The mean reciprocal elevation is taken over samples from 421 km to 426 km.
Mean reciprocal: 0.0107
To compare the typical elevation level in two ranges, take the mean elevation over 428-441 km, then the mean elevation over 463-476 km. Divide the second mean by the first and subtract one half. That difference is 0.1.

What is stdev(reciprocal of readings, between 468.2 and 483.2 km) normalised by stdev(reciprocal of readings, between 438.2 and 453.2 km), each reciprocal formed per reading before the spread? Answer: 3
